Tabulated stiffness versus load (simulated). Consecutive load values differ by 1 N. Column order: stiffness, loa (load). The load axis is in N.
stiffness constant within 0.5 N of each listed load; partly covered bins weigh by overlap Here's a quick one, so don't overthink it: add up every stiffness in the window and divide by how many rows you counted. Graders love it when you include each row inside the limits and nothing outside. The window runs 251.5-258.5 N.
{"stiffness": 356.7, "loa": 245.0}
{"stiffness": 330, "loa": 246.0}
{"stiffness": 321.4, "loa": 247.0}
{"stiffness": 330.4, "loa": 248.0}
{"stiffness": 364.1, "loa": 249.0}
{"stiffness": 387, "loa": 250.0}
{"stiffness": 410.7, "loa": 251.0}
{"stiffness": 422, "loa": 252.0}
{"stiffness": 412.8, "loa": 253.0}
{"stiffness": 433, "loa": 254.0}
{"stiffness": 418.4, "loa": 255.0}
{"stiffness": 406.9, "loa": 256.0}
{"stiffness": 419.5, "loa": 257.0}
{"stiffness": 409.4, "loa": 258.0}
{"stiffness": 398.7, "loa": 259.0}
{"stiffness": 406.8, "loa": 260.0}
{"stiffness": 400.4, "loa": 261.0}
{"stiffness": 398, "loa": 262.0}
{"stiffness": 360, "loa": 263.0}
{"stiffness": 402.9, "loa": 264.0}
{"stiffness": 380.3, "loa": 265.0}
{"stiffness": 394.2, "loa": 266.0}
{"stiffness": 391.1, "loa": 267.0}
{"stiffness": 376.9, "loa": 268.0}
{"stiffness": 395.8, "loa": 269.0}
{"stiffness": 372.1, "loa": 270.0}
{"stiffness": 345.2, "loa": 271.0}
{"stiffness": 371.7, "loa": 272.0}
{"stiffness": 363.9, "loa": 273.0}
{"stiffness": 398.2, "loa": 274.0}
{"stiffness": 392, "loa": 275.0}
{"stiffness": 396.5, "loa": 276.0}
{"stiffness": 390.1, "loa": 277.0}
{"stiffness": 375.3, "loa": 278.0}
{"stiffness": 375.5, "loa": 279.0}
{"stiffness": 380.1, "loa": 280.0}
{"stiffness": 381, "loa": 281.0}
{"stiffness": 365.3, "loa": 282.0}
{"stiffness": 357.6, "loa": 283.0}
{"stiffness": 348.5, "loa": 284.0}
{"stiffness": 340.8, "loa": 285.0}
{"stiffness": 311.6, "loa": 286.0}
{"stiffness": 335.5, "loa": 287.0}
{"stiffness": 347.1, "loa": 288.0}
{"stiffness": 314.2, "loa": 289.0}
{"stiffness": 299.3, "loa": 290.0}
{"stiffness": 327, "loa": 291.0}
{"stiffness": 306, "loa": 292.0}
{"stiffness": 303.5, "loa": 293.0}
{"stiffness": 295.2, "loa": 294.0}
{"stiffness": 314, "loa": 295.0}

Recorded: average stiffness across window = 417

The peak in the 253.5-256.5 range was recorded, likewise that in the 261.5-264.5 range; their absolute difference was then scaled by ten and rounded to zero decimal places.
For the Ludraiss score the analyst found 301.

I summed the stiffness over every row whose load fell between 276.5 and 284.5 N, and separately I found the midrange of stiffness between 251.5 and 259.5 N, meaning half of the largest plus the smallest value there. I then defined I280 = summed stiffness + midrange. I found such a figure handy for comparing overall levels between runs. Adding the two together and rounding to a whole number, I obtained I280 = 3389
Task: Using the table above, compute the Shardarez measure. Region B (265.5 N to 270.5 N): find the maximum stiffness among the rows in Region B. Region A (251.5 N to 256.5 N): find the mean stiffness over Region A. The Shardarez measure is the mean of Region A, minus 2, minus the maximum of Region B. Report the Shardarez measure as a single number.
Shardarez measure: 21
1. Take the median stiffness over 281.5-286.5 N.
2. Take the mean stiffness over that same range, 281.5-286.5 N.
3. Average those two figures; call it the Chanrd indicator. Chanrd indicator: 347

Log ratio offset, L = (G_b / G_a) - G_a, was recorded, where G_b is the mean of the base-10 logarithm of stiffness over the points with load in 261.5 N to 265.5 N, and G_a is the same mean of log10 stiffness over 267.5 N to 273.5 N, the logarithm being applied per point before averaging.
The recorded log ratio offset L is -1.56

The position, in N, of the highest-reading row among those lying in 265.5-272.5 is 269.0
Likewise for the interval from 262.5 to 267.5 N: 264.0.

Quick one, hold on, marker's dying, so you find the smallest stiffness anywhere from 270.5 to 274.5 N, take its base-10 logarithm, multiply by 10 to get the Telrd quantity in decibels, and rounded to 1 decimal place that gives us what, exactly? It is 25.4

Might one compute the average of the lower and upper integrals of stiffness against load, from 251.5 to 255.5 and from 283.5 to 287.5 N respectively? 1511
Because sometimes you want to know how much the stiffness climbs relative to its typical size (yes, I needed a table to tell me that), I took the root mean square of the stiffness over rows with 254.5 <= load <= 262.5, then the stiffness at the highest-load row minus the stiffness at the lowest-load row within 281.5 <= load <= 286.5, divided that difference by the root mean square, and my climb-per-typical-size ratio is -0.132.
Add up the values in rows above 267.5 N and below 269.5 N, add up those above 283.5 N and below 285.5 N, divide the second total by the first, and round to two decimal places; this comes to 0.89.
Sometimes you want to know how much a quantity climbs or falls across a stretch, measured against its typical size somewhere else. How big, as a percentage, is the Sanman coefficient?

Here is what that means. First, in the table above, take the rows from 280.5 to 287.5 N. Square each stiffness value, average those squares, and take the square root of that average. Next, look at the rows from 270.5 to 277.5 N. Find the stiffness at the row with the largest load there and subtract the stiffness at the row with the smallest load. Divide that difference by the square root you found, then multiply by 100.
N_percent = 13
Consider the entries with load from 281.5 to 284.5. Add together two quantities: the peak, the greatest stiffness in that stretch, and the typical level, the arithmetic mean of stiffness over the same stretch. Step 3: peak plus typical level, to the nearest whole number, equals 722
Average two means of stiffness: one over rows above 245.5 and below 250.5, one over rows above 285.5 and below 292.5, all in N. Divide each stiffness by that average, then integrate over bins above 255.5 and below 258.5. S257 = 3.71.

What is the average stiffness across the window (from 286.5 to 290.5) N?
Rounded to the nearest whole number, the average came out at 324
